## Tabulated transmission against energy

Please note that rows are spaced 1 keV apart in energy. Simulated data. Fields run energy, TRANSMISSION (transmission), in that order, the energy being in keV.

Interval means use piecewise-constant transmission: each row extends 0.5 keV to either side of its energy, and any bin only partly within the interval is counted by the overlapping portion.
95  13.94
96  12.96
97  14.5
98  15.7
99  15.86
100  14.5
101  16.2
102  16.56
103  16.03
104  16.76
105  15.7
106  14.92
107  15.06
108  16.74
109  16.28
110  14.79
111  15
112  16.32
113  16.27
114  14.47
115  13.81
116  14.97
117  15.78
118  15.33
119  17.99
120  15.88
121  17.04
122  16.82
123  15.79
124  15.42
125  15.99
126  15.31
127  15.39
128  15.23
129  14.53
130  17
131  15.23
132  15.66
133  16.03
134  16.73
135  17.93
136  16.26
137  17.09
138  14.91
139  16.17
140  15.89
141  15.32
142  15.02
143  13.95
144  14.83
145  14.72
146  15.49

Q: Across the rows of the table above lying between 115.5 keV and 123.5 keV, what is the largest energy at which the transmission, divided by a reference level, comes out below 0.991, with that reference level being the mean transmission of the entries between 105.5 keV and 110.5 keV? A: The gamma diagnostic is 118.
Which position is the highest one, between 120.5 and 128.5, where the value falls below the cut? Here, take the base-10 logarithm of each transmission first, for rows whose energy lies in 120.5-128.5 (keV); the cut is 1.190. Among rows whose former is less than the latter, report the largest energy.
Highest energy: 128 keV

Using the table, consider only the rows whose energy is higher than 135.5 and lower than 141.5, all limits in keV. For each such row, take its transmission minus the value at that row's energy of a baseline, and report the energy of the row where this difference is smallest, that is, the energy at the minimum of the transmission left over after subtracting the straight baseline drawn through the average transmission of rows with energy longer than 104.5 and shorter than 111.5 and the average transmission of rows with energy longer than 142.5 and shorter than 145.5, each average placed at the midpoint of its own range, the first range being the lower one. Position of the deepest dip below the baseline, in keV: 138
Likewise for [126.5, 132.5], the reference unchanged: 129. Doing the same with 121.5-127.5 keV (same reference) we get 126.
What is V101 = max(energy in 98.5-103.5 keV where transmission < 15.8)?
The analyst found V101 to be 100 keV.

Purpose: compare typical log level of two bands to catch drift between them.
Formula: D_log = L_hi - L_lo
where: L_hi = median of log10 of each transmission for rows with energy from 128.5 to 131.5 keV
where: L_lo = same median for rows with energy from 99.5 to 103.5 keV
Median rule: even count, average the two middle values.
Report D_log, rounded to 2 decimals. -0.02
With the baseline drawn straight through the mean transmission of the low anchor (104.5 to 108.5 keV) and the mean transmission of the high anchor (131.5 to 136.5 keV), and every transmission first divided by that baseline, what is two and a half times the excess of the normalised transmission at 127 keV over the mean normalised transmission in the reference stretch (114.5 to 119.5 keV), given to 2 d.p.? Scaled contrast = -0.08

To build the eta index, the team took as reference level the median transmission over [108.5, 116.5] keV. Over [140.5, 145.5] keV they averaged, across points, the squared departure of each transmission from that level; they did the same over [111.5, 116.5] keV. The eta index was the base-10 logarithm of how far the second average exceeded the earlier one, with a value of -0.1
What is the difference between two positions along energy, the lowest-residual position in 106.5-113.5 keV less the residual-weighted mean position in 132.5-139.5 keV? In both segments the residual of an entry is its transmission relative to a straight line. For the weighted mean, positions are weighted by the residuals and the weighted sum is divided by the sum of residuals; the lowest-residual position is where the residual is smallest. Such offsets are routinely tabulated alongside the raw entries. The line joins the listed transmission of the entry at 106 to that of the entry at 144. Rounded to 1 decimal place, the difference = -25.6 keV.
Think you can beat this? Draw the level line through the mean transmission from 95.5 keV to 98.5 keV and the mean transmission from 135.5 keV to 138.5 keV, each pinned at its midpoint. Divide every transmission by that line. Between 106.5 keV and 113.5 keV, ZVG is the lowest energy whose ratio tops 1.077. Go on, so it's 108 keV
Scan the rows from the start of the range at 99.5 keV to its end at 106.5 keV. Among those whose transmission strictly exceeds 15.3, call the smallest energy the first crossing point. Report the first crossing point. 101 keV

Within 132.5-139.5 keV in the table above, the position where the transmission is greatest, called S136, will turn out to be 135 keV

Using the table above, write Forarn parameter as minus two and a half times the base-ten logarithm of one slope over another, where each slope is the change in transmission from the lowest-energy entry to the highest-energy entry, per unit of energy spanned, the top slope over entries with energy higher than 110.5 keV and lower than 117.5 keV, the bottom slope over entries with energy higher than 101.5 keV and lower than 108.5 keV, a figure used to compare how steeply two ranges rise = -1.6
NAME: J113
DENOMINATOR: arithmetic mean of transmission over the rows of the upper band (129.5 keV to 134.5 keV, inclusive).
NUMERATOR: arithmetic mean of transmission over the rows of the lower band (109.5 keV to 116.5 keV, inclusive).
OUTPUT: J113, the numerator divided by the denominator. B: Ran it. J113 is 0.94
